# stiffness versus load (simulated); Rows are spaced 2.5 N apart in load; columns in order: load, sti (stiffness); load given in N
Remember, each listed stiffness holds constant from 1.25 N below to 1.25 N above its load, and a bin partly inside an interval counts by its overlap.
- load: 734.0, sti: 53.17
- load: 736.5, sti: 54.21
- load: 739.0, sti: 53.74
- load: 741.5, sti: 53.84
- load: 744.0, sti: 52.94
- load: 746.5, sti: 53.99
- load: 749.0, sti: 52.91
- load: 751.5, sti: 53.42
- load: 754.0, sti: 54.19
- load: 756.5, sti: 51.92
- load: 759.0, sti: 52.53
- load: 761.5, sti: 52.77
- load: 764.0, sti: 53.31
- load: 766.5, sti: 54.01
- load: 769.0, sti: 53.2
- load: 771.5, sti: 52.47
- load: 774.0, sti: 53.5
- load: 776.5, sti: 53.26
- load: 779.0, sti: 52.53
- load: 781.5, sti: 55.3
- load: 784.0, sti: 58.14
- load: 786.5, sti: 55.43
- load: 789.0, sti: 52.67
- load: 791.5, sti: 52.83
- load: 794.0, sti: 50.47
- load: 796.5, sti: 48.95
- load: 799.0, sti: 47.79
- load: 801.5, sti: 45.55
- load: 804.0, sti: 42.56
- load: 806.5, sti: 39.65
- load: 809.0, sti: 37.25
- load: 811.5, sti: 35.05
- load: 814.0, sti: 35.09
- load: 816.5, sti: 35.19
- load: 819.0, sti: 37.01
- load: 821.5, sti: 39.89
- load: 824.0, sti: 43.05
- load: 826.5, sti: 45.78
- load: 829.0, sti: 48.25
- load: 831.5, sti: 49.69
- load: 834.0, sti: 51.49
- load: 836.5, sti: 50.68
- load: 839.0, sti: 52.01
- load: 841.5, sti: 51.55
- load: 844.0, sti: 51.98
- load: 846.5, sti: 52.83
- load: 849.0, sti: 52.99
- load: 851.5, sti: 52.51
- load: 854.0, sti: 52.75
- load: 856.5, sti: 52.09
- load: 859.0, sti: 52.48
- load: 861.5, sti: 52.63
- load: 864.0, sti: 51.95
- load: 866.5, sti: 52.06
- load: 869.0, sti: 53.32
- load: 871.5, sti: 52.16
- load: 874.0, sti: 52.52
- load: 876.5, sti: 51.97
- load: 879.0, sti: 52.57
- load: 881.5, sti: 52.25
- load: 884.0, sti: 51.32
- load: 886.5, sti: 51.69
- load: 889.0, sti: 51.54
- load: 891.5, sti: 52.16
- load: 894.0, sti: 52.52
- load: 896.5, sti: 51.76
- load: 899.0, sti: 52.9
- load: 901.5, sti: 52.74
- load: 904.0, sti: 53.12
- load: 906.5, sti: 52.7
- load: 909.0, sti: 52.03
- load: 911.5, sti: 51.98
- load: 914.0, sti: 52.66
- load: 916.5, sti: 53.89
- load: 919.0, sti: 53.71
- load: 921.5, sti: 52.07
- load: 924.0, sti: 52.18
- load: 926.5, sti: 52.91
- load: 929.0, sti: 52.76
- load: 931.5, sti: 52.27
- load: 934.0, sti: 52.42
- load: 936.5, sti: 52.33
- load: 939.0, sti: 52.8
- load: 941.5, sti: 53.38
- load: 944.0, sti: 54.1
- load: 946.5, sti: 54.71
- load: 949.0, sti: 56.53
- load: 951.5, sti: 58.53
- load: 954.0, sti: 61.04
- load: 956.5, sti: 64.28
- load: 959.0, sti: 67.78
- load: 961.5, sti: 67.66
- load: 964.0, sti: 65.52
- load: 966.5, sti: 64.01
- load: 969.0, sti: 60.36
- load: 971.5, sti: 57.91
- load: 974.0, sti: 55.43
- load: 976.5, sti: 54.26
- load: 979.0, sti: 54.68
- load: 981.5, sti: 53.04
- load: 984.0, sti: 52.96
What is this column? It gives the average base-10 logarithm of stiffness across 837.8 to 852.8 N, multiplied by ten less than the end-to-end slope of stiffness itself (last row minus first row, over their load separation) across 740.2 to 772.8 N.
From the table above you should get -17.3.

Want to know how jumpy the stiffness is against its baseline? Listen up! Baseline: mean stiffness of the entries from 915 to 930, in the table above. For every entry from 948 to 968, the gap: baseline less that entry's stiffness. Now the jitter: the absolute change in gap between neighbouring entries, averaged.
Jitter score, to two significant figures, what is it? 2.1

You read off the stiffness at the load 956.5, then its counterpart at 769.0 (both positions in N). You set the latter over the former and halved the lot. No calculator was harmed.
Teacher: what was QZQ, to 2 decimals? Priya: 0.41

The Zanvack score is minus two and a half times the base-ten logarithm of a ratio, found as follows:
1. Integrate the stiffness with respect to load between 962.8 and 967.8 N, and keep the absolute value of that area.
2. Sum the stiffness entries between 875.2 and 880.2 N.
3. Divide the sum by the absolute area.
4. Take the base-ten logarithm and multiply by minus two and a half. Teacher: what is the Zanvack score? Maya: 1.23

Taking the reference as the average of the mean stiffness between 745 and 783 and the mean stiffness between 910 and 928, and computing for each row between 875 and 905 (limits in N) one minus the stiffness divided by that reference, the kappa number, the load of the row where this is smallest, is 904.0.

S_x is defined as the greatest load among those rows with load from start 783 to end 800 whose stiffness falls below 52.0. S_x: 799.0 N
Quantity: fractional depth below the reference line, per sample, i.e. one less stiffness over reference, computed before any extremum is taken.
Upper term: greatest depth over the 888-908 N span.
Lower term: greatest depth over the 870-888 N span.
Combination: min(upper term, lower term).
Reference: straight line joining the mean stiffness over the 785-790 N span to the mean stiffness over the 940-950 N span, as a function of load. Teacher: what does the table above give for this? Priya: 0.054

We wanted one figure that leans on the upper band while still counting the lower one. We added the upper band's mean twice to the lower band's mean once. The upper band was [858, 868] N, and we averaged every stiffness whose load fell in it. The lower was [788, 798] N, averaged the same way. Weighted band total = 156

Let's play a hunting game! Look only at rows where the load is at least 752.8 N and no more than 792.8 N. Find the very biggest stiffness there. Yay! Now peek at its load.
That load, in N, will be 784.0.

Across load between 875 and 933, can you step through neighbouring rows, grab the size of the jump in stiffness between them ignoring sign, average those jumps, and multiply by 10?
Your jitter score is 5.5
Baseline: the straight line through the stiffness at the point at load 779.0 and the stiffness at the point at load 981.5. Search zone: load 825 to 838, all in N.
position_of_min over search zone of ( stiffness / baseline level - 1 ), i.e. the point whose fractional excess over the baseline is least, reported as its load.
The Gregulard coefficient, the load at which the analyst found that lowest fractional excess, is 826.5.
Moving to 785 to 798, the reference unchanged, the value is 796.5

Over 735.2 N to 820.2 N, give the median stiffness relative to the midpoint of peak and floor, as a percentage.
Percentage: 113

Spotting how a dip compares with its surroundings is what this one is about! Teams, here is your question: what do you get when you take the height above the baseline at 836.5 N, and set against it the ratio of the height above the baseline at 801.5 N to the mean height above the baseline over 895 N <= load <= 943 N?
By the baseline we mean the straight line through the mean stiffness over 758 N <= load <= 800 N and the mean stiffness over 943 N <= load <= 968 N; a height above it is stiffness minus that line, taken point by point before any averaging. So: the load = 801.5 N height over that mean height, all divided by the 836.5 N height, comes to -0.24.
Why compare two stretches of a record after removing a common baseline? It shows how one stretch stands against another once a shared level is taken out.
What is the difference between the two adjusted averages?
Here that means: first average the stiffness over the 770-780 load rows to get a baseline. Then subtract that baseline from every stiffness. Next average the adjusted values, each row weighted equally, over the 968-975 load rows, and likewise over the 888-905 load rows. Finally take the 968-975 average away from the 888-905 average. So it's -6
